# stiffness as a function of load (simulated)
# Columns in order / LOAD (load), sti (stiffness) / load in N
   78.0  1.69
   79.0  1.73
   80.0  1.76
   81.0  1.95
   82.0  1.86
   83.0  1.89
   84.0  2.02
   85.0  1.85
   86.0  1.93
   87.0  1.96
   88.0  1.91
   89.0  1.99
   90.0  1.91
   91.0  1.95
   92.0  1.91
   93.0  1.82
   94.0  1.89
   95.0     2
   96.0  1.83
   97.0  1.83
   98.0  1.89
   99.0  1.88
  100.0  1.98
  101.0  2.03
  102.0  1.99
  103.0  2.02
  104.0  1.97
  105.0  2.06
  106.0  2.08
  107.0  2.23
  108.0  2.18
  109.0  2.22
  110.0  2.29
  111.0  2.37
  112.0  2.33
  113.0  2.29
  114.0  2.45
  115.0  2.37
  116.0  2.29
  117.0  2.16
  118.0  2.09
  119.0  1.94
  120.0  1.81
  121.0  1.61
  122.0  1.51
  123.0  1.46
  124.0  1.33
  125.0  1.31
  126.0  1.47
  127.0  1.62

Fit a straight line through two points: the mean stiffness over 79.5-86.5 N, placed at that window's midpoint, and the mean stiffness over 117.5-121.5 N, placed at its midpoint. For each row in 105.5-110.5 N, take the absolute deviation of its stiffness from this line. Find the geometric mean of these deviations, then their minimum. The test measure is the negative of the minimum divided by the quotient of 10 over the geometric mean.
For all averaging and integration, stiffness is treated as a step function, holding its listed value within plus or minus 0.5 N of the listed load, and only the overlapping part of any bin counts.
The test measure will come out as -0.0066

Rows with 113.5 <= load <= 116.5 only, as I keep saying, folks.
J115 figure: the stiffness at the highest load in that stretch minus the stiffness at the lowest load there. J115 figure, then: -0.16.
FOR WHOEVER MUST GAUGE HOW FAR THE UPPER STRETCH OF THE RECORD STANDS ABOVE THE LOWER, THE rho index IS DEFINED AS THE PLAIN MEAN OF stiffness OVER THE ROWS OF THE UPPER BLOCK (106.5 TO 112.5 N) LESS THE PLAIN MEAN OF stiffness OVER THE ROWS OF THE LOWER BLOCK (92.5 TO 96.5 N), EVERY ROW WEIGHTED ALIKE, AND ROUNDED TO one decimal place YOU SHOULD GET 0.4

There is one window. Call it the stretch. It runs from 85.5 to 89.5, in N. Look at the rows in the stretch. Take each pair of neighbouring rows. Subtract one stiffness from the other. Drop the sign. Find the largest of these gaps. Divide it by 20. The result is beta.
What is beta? 0.004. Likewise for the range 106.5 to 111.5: 0.004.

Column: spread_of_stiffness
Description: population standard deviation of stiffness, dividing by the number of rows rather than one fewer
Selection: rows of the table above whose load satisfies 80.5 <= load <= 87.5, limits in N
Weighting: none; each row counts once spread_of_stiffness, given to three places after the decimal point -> 0.056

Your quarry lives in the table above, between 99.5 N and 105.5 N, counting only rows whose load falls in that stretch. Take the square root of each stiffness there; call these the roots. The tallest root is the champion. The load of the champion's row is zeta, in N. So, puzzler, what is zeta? 105.0 N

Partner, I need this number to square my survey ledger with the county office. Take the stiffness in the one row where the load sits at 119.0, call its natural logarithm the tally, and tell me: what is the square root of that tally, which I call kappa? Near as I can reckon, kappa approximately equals 0.814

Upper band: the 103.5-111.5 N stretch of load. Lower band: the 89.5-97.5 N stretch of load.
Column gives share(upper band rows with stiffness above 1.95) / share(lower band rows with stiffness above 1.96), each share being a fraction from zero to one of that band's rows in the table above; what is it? 8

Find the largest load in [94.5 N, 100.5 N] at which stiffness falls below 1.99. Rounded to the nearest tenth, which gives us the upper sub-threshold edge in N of 100.0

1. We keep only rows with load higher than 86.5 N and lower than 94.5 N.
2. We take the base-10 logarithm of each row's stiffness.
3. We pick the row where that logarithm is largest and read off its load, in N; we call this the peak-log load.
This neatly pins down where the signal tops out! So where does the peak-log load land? 89.0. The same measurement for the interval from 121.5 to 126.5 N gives 122.0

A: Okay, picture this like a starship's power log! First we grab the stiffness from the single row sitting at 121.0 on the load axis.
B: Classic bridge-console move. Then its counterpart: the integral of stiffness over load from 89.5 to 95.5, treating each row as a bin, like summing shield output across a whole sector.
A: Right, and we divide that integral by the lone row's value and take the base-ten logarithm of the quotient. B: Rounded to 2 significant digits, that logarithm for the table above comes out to 0.85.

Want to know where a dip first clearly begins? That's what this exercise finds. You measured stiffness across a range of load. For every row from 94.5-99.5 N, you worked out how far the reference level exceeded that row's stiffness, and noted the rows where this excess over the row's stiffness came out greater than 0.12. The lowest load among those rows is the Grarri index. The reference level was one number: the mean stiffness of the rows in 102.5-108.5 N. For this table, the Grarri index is 96.0 N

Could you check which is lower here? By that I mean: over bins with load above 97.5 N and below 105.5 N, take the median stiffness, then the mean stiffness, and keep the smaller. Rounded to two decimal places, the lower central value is 1.98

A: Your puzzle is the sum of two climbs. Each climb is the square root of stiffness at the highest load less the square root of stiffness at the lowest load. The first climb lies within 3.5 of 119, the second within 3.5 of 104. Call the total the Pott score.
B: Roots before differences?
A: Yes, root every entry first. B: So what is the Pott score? -0.22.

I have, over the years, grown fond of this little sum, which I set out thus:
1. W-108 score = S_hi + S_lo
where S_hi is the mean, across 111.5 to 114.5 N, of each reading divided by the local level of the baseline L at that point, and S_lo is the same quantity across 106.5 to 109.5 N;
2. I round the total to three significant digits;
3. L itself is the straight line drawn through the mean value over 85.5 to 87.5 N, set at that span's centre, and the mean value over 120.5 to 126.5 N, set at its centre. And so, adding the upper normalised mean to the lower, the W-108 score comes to 2.82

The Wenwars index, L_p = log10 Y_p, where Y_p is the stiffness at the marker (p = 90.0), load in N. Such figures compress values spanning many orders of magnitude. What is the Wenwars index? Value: 0.28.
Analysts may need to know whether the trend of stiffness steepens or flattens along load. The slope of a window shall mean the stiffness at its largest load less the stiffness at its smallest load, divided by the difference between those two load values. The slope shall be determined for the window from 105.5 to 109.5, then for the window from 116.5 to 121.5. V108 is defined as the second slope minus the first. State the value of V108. -0.18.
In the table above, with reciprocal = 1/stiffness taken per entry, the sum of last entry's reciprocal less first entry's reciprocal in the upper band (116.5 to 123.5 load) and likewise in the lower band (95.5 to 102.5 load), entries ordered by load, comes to 0.18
